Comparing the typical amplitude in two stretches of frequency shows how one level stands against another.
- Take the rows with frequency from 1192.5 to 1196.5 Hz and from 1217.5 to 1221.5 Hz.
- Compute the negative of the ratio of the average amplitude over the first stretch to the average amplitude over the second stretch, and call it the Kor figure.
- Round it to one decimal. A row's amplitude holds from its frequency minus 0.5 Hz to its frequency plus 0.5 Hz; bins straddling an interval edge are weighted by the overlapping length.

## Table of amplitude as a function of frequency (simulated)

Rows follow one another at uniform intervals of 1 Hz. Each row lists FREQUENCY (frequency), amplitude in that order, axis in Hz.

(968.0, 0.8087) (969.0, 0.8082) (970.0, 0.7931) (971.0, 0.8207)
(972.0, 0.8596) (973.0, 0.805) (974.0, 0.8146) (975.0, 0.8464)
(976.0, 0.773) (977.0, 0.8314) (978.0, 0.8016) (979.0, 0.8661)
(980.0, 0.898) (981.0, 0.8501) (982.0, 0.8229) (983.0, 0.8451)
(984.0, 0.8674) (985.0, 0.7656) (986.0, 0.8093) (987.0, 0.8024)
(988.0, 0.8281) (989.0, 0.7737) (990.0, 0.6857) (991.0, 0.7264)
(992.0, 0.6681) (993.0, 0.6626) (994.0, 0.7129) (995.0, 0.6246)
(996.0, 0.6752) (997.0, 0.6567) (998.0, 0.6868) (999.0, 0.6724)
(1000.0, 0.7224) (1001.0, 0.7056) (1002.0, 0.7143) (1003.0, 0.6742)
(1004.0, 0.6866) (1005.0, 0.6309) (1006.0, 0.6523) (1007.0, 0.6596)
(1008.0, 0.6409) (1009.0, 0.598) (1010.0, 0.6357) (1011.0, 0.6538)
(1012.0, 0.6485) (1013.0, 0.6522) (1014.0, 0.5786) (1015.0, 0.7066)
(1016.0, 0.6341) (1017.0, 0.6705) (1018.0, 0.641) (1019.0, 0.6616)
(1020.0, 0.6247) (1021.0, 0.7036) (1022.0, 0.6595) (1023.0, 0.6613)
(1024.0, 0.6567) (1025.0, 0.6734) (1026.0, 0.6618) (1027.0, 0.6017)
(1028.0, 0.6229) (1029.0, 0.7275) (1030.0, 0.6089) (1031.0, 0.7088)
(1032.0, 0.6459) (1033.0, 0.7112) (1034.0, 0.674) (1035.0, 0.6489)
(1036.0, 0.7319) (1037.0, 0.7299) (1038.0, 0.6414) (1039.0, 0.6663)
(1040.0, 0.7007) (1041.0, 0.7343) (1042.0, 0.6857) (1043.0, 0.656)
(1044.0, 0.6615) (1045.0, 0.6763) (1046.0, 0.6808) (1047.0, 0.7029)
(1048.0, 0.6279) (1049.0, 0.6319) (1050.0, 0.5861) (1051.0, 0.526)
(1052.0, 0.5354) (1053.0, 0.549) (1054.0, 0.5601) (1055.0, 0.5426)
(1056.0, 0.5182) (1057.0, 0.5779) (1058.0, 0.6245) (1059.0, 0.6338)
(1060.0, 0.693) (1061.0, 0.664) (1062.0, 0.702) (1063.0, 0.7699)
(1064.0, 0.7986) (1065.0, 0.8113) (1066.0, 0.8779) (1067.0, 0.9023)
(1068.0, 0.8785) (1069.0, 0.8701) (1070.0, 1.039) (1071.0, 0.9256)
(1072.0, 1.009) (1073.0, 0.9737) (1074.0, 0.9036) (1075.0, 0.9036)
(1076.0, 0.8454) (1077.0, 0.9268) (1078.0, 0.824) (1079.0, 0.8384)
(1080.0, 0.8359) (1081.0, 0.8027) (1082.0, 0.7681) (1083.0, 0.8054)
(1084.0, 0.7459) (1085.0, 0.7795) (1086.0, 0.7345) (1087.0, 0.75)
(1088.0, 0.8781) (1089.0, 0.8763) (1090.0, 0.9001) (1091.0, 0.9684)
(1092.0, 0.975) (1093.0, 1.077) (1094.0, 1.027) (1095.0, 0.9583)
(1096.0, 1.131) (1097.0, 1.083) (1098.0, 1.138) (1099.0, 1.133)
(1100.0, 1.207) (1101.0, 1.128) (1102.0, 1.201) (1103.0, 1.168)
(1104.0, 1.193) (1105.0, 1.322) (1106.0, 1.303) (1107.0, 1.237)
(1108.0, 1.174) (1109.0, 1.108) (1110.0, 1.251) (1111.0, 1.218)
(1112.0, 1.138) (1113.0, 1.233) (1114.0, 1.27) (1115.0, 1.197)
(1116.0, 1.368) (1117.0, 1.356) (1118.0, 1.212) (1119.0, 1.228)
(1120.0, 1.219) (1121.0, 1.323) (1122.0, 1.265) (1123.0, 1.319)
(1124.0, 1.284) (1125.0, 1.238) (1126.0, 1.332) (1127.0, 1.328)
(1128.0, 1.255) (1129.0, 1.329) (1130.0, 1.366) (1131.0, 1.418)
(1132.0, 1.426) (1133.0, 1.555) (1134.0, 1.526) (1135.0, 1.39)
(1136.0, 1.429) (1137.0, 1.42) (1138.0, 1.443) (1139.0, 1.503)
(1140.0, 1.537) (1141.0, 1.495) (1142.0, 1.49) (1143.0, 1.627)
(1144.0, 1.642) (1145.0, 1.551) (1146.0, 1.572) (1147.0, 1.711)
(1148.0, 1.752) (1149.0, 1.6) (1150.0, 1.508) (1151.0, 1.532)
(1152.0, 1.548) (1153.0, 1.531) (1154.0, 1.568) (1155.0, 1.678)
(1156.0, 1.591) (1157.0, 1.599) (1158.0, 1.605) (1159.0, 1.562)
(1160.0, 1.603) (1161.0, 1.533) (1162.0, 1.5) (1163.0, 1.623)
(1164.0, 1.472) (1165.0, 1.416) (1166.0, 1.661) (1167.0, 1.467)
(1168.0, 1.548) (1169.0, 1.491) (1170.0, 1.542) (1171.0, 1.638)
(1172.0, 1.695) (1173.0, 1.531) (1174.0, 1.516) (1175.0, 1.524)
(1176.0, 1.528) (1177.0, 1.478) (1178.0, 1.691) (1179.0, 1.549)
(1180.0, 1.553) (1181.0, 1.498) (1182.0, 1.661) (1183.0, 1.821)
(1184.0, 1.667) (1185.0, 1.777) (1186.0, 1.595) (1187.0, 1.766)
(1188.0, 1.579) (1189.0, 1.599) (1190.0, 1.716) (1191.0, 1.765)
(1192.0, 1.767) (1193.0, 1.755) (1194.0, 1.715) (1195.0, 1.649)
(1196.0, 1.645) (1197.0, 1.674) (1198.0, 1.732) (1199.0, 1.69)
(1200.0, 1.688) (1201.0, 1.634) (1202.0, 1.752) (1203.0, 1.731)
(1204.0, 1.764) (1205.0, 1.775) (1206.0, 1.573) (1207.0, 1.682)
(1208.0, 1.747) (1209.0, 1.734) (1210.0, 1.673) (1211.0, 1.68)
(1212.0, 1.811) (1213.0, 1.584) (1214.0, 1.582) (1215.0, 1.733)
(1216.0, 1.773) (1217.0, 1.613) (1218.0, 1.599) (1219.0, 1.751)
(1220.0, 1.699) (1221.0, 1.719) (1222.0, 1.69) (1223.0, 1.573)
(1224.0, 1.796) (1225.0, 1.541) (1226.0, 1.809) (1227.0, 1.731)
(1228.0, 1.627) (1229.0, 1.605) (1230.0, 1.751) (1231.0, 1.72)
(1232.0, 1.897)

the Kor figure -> -1.0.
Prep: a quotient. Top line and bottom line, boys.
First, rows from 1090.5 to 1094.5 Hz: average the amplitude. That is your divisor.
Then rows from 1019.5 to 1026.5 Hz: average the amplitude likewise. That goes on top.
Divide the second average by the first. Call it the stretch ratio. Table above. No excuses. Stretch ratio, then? 0.7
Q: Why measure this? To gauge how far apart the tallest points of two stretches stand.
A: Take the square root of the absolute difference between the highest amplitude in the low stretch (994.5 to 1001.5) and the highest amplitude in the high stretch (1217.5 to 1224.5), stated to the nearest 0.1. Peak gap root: 1.0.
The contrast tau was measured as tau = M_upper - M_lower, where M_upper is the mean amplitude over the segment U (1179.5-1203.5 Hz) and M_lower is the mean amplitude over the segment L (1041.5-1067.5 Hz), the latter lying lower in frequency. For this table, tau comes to 1.0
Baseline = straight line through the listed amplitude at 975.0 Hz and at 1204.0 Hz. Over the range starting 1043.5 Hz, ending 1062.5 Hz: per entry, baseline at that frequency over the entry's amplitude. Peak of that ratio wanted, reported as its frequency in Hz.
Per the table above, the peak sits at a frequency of 1056.0 Hz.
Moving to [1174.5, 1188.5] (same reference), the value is 1177.0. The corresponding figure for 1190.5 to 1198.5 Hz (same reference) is 1196.0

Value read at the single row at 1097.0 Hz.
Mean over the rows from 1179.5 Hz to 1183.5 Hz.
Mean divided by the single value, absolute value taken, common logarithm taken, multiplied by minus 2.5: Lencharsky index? -0.45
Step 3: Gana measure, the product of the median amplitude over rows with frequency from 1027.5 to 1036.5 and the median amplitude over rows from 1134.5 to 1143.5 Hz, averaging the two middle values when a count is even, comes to 1.0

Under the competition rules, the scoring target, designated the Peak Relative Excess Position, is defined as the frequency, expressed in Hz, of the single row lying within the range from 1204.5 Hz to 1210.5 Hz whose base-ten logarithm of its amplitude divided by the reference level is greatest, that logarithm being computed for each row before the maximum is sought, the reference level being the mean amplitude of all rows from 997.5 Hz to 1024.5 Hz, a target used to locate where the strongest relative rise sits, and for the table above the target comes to 1205.0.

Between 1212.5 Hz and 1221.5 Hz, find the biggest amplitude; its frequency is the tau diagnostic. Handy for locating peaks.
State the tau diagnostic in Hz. 1216.0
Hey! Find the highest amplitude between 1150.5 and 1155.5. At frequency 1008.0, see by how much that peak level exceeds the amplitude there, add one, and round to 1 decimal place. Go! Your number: 2.0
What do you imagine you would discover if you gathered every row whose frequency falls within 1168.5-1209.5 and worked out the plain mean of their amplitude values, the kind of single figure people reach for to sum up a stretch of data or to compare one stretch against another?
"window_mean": 1.66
